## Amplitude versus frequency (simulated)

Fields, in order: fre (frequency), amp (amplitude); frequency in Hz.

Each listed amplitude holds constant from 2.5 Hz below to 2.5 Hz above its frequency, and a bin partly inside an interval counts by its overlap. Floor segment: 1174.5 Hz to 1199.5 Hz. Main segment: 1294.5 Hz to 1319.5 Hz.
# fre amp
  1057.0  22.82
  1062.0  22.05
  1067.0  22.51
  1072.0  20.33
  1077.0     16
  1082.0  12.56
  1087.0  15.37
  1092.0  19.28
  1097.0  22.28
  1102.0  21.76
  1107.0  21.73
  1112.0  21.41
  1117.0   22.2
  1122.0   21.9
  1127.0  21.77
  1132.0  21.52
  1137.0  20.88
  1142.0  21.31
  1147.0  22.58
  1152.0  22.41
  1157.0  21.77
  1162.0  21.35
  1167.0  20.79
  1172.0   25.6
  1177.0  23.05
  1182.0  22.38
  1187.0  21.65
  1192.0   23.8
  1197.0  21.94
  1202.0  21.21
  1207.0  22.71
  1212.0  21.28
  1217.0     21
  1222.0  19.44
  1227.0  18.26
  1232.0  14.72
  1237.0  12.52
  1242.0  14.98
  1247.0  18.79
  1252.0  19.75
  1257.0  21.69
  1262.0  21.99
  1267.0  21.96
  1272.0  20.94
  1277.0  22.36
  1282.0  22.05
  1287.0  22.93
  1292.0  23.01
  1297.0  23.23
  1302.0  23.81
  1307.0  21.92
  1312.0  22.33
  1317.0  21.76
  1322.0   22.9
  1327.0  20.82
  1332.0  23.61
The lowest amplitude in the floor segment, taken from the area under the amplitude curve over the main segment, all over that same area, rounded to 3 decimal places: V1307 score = 0.962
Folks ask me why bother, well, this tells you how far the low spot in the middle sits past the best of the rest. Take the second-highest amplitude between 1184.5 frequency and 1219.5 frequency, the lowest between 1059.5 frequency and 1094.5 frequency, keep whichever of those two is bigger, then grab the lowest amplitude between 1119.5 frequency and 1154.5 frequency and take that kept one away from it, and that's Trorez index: -1.8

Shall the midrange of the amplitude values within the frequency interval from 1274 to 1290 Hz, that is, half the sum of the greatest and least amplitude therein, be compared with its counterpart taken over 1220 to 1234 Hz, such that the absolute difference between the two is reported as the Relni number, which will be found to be 5.4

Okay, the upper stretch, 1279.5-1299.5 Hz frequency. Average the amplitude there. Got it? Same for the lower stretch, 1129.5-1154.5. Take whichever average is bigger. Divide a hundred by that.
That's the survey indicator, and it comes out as 4.39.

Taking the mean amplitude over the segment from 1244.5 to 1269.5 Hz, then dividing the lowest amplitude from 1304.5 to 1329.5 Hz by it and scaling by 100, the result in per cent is 100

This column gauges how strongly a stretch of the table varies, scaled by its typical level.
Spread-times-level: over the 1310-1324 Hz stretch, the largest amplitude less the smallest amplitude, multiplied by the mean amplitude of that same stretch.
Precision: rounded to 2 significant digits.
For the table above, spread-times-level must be 25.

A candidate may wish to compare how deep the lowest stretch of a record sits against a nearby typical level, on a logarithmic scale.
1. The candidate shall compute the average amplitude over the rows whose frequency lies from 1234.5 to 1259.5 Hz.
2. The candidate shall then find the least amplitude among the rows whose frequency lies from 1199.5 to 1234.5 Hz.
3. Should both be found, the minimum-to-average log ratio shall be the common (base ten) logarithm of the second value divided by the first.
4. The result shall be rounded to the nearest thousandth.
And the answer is -0.076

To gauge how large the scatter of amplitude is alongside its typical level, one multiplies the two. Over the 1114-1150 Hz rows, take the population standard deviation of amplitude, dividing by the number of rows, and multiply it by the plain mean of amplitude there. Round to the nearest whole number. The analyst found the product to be 11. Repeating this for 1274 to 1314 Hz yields 14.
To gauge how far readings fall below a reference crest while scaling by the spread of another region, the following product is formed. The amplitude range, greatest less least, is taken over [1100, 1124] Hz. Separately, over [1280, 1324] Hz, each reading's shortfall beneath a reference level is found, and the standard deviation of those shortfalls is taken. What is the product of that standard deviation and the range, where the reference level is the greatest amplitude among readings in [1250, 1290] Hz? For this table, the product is 0.5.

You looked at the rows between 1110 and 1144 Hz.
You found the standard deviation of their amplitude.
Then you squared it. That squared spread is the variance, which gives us 0.2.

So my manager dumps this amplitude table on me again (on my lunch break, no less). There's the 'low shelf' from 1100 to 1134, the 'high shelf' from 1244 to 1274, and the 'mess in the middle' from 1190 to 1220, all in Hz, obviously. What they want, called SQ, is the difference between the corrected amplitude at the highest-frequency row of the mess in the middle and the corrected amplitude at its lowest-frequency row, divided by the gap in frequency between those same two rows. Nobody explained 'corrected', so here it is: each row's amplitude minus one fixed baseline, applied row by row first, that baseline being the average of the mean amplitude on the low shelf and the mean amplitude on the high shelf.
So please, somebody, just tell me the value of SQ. -0.11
